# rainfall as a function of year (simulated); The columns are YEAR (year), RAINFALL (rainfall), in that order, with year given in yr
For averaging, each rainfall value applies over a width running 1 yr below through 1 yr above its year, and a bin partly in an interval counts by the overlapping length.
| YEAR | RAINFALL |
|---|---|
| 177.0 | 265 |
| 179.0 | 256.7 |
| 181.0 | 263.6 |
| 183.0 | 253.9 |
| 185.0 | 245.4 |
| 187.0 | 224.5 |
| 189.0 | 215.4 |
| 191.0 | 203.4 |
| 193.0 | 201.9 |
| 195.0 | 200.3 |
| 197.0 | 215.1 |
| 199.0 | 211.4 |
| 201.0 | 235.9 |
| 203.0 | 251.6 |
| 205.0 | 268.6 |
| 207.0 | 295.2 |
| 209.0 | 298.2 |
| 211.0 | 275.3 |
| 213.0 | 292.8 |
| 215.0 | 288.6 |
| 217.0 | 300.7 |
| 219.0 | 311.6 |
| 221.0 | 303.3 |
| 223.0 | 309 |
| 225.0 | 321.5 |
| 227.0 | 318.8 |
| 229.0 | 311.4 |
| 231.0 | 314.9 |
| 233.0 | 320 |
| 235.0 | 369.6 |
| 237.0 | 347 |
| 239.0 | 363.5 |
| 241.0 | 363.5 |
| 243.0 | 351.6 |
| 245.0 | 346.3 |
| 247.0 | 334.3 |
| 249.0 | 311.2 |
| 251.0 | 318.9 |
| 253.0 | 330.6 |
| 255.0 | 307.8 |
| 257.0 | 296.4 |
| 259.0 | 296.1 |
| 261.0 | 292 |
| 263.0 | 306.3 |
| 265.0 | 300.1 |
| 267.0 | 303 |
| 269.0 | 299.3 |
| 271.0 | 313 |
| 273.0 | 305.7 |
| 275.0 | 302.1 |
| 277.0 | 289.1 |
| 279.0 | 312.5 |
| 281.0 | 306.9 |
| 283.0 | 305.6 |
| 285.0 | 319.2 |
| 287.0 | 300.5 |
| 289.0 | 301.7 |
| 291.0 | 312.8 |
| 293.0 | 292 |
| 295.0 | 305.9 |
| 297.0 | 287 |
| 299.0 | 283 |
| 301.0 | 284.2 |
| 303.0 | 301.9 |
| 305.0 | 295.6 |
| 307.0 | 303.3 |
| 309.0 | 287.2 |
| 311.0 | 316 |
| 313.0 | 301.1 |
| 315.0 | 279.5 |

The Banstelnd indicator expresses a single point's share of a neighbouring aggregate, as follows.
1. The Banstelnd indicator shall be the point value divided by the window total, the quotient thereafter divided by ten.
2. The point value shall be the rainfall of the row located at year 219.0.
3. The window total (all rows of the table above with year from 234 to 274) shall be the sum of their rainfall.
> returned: 0.0048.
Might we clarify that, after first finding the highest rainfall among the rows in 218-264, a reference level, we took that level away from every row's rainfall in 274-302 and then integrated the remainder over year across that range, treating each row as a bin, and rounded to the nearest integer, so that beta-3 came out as -1944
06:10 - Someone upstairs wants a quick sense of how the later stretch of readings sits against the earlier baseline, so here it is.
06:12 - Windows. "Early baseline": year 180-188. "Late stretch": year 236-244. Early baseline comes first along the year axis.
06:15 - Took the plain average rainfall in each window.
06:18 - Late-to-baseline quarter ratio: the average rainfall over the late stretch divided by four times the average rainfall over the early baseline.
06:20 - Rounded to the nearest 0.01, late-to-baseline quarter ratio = 0.36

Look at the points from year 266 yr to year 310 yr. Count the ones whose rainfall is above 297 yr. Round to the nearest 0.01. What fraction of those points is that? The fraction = 0.68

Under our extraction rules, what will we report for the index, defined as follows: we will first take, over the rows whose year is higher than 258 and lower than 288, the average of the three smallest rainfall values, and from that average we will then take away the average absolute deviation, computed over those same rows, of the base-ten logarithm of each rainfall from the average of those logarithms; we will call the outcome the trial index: 292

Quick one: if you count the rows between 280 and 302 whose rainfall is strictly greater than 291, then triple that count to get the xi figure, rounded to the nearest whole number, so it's 24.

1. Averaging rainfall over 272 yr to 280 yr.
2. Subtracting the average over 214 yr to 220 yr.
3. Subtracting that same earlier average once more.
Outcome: -298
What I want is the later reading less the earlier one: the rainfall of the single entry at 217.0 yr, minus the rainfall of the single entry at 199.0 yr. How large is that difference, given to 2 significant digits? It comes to 89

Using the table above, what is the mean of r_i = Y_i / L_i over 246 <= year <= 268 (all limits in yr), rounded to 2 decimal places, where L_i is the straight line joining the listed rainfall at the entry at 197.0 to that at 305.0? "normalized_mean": 1.19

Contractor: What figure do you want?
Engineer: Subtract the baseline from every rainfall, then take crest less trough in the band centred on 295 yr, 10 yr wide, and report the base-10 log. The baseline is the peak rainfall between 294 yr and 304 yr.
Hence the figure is 1.47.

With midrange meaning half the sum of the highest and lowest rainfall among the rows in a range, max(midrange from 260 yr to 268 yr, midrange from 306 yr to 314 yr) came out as 301.6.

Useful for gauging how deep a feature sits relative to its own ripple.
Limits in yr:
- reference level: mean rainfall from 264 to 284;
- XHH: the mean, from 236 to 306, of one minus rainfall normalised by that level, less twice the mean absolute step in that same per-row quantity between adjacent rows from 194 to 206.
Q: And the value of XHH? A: -0.12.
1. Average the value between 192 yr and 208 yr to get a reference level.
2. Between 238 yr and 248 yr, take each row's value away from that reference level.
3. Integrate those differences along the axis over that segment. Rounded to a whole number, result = -1168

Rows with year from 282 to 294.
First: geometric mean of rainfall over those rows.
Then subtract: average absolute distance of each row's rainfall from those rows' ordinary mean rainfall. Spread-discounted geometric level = 298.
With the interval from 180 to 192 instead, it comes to 213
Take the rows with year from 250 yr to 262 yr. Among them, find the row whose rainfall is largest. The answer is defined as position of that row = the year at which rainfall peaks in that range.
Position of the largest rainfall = 253.0 yr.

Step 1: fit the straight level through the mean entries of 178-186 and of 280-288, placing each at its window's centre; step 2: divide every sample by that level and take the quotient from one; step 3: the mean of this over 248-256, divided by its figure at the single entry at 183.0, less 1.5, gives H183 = -16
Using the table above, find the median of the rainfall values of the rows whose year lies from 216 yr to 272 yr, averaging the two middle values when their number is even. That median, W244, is 312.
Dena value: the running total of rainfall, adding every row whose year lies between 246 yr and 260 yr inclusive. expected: 2195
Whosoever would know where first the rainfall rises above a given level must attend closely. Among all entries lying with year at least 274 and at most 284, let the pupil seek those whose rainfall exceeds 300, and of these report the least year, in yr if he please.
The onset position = 275.0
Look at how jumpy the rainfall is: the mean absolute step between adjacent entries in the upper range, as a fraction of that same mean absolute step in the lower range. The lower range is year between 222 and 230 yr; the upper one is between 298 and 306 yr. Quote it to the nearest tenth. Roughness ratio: 1.1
